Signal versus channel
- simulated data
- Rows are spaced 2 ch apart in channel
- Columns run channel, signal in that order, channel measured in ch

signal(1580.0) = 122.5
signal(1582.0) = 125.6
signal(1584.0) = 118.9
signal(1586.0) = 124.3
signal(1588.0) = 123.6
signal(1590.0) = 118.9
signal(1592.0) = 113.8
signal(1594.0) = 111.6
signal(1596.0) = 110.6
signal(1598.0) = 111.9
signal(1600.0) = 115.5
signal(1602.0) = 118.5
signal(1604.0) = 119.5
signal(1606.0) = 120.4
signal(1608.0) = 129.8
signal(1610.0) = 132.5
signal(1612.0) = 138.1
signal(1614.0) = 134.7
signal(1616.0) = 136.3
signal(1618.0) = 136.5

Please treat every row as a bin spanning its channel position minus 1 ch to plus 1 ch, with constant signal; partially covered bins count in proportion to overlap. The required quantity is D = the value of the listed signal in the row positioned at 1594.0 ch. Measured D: 111.6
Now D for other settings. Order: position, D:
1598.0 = 111.9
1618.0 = 136.5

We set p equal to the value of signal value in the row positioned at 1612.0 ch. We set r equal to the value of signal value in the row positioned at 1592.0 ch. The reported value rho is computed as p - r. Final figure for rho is 24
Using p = 138.1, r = 113.8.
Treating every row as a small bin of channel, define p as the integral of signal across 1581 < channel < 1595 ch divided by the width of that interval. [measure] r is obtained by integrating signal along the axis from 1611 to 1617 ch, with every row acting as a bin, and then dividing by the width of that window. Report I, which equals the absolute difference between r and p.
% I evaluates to 17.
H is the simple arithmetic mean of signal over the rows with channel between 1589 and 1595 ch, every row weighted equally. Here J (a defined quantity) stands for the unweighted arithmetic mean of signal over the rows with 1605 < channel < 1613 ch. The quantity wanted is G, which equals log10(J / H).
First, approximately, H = 115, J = 130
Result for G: 0.055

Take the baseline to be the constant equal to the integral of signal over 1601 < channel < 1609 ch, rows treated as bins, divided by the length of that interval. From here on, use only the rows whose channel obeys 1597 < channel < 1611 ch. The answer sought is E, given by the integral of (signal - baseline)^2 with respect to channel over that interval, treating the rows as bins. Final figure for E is 674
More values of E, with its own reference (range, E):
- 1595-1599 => 468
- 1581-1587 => 55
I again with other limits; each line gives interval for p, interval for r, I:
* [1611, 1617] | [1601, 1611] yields 12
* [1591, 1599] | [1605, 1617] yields 20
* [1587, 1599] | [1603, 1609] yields 8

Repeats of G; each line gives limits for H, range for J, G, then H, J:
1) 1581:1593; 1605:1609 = 0.015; 121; 125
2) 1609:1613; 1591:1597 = -0.082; 135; 112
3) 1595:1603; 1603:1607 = 0.022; 114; 120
